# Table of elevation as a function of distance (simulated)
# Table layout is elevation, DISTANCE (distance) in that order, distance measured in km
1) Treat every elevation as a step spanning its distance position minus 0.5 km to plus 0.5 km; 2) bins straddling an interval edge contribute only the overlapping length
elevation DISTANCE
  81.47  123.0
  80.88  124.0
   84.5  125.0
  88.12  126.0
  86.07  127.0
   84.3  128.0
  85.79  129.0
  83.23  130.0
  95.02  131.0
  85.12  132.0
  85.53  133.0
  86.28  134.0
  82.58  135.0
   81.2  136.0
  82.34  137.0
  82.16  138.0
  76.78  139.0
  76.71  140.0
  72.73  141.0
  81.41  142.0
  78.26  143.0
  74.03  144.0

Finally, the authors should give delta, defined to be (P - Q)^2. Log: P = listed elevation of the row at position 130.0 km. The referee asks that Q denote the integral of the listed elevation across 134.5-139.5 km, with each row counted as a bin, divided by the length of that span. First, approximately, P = 83.23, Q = 81.0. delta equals 5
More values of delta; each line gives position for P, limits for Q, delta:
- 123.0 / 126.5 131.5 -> 29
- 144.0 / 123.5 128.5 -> 115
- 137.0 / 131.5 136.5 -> 3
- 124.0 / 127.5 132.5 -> 34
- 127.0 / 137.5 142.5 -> 66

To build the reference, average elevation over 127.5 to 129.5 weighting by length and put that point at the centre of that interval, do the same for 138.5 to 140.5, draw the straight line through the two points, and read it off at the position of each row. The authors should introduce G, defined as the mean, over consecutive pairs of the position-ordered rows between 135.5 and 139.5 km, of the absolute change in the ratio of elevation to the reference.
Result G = 0.031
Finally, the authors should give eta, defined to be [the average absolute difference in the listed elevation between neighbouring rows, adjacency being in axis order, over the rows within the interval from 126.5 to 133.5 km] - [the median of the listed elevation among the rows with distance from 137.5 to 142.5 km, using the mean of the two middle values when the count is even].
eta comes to -72.1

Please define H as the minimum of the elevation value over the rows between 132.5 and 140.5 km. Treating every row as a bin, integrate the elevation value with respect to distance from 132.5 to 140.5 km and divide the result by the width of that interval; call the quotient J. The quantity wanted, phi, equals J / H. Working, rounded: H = 76.71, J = 81.7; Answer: 1.065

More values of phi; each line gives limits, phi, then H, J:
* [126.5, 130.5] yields 1.019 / 83.23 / 84.8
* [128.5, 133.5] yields 1.045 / 83.23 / 86.9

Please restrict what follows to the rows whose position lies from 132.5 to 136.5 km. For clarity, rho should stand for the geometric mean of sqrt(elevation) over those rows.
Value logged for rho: 9.16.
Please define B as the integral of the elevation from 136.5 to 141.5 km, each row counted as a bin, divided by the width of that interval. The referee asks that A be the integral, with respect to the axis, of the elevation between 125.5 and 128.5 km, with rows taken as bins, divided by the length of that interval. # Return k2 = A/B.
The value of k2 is 1.10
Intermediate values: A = 86.2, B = 78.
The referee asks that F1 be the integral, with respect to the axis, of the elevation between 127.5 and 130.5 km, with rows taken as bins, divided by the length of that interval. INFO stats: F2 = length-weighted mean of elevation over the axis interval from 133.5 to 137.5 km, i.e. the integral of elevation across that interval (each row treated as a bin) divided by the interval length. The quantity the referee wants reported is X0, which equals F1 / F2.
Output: 1.02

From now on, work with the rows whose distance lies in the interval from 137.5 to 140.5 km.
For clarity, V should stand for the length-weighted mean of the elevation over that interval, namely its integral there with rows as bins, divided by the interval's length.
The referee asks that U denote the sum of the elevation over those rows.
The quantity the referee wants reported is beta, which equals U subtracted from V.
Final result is -157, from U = 236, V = 79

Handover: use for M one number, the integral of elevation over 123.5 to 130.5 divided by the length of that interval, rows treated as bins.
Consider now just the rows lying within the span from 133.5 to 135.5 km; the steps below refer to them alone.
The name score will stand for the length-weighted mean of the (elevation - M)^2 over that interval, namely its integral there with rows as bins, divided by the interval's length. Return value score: 3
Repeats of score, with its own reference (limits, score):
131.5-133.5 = 0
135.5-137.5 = 9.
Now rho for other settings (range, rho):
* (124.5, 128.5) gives 9.26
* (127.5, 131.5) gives 9.33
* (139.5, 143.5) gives 8.79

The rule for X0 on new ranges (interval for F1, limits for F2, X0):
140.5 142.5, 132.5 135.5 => 0.91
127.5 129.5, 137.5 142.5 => 1.09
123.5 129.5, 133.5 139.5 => 1.04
